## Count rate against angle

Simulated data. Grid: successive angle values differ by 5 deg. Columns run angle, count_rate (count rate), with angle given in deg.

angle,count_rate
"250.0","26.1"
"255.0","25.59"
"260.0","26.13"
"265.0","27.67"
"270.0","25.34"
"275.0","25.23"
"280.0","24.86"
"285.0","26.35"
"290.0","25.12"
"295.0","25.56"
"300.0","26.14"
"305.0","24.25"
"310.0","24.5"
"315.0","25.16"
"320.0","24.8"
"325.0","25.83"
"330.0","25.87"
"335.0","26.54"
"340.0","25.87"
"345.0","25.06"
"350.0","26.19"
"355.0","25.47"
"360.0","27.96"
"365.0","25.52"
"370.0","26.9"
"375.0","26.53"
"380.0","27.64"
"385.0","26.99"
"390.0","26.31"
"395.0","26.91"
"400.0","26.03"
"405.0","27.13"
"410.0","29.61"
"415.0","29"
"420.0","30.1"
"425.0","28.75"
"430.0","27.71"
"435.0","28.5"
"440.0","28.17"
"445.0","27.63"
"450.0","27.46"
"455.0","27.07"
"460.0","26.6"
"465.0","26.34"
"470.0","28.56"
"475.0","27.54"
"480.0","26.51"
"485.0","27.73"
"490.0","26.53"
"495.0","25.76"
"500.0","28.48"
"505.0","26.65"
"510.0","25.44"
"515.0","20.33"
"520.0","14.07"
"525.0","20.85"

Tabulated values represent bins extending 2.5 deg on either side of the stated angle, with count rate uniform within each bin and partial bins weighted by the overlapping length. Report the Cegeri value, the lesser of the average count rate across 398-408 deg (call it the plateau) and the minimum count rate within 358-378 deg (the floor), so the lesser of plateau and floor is 25.5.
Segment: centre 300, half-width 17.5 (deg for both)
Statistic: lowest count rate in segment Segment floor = 24.25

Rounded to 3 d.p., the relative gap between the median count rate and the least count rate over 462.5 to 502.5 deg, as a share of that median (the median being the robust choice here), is 0.047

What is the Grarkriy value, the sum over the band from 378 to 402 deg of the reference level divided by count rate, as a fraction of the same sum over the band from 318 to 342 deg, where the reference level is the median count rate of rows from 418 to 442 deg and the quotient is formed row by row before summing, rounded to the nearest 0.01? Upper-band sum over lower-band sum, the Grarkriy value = 0.96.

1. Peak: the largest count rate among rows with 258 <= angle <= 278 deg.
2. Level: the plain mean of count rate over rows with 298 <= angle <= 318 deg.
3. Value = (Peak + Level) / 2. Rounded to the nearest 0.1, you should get 26.3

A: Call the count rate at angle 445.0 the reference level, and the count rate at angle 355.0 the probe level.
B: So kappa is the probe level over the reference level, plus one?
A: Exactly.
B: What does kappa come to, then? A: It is 1.92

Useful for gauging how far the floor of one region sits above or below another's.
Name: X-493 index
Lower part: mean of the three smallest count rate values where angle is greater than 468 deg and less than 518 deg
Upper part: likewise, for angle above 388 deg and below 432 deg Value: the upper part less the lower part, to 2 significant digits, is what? 2.6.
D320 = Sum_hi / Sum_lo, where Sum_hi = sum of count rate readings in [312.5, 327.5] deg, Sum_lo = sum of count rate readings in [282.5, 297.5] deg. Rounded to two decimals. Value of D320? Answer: 0.98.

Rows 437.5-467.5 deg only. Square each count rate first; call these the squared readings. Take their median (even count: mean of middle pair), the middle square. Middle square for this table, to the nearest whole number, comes 743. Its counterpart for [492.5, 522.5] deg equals 655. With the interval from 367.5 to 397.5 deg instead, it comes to 724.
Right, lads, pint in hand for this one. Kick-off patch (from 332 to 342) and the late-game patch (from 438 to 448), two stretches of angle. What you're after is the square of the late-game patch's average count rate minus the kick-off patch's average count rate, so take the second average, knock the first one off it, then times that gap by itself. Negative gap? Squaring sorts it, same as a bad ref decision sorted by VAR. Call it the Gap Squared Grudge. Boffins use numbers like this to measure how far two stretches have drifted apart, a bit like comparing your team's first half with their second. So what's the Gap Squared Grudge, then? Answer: 3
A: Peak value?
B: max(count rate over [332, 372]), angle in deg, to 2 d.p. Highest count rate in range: 27.96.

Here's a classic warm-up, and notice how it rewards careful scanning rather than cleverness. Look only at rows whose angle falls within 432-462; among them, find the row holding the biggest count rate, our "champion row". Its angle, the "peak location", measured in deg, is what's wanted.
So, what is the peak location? 435.0 deg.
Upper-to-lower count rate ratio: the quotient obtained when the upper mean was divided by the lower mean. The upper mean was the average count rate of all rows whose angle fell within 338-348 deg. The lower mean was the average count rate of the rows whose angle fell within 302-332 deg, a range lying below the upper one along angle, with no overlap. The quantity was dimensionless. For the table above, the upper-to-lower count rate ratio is 1.02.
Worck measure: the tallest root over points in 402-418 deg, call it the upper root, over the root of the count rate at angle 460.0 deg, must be 1.055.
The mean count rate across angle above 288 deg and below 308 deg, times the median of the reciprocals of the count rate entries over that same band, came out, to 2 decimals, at 1.00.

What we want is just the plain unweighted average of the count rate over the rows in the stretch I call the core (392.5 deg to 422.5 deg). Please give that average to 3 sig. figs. 28.1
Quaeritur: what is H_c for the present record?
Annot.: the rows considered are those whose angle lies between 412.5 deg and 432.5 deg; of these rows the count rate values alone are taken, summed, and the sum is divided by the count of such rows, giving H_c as 28.9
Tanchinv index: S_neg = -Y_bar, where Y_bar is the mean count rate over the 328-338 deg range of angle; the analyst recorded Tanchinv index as -26.2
